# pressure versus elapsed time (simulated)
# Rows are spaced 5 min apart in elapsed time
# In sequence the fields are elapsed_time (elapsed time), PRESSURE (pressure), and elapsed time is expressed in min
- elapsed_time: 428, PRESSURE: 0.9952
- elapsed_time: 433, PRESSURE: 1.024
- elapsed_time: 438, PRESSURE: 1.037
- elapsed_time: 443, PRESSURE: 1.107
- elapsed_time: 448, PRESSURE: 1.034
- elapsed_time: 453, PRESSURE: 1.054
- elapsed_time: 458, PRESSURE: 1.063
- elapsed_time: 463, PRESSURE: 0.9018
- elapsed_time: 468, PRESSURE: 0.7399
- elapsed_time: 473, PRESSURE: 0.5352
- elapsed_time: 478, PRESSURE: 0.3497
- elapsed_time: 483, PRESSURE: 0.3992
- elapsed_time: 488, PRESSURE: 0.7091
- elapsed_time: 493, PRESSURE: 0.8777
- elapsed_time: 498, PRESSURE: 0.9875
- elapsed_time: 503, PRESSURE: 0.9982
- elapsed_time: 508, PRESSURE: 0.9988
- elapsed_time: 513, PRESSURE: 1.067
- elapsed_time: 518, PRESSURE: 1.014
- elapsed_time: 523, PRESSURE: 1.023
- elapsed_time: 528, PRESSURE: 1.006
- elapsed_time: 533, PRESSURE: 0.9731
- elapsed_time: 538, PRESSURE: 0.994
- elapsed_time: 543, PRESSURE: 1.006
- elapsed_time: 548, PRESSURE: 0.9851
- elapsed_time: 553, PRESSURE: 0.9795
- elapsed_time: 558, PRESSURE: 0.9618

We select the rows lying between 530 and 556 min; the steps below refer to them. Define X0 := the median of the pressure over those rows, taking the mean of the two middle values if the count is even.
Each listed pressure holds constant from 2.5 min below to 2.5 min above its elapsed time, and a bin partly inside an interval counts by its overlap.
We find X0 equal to 0.99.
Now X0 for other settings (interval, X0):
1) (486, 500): 0.88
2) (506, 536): 1.01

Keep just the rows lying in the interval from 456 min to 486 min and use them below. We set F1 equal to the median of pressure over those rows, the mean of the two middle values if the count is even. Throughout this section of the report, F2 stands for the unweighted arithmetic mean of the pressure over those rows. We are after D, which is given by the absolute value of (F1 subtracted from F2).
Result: 0.027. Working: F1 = 0.64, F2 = 0.66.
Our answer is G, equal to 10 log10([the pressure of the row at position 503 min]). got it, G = 0.0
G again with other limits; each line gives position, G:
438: 0.2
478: -4.6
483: -4.0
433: 0.1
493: -0.6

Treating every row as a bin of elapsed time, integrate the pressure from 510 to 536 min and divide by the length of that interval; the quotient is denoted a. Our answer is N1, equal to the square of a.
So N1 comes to 1.03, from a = 1.02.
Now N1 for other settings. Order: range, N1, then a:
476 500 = 0.44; 0.66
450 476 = 0.73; 0.85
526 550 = 0.99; 0.99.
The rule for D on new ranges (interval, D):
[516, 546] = 0.003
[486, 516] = 0.053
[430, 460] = 0.008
